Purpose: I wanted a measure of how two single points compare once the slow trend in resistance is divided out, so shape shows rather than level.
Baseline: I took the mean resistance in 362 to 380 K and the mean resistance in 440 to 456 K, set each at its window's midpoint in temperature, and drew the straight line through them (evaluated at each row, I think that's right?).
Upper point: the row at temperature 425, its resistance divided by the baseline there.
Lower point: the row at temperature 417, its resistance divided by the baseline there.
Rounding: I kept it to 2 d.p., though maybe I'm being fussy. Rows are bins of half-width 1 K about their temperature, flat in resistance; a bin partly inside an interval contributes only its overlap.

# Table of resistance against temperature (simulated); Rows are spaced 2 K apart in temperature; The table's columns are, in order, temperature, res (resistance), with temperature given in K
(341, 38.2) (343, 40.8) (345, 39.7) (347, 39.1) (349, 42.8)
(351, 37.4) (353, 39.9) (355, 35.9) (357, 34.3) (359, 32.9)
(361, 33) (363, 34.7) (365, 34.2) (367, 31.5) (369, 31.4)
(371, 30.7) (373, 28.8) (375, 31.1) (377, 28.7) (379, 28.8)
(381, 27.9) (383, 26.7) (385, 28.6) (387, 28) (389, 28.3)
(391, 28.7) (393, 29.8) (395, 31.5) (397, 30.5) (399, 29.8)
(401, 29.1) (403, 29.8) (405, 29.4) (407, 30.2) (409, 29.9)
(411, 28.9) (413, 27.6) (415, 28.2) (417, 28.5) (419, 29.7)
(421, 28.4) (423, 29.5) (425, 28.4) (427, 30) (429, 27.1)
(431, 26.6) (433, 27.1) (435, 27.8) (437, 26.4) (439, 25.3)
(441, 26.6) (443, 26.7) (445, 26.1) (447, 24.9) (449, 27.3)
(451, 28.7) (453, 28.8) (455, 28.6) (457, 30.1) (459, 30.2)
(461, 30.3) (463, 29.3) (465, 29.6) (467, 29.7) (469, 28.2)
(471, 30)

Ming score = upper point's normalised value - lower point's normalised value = 0.01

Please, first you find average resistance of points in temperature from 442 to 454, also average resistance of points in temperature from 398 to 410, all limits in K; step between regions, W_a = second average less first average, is 2.6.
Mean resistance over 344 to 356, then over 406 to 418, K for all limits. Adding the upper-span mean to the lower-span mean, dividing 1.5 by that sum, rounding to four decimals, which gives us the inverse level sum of 0.0221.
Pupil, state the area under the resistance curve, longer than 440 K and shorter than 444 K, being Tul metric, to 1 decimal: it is 106.6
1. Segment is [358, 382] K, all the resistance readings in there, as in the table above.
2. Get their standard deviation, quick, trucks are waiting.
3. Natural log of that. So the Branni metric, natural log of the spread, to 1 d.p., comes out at 0.8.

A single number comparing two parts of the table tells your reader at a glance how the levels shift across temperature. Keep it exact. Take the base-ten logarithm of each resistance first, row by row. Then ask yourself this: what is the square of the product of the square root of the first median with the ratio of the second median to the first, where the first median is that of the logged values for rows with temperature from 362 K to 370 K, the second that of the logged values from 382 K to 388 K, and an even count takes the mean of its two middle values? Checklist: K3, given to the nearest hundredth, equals 1.38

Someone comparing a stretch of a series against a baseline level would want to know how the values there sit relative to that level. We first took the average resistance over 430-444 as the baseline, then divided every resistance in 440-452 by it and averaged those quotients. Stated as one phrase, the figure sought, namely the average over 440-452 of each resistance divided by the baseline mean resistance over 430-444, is 1.00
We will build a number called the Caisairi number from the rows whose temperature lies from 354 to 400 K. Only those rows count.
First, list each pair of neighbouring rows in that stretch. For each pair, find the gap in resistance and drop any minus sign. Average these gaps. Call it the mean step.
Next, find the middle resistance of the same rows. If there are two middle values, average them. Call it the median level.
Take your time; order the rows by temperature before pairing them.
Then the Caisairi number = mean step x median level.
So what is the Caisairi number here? 35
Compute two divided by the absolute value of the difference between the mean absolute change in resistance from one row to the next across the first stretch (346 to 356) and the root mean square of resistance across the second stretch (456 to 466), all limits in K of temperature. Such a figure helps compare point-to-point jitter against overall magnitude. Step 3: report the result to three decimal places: 0.077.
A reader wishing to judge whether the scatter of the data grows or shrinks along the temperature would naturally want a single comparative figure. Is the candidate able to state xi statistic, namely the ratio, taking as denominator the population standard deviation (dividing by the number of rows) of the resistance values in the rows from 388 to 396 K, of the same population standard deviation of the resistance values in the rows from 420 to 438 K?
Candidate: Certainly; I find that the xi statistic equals 1.0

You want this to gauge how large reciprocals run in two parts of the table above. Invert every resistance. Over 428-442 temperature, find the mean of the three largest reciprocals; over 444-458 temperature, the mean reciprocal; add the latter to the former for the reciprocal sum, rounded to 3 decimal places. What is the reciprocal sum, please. 0.074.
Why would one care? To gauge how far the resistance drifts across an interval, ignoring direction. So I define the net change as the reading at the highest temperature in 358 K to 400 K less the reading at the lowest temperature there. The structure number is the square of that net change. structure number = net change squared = 10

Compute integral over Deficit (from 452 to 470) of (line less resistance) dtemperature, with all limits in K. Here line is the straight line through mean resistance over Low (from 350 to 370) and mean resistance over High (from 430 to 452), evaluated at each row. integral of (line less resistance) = -84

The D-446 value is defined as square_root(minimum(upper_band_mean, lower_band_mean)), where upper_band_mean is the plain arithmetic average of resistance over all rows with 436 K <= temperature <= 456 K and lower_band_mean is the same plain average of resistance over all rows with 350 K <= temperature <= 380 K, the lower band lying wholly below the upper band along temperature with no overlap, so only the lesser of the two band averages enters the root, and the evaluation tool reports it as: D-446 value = 5.19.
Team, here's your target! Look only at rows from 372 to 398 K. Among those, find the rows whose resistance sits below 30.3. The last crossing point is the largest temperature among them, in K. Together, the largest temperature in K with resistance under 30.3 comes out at 393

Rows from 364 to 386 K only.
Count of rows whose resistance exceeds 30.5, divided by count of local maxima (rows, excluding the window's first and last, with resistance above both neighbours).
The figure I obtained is 2.5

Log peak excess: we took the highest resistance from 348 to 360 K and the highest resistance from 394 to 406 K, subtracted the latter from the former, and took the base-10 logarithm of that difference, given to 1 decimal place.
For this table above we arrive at 1.1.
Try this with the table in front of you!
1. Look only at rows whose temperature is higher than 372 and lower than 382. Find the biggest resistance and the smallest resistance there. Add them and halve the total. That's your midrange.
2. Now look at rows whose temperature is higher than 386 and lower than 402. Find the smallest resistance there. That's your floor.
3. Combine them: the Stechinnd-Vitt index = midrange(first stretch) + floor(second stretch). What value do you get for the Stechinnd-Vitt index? 57.5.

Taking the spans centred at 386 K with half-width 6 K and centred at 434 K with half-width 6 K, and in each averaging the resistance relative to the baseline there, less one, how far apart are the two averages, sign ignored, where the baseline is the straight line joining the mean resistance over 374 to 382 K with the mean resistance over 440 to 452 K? 0.01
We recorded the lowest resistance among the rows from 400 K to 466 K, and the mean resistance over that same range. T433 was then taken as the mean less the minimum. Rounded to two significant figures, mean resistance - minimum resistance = 3.4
